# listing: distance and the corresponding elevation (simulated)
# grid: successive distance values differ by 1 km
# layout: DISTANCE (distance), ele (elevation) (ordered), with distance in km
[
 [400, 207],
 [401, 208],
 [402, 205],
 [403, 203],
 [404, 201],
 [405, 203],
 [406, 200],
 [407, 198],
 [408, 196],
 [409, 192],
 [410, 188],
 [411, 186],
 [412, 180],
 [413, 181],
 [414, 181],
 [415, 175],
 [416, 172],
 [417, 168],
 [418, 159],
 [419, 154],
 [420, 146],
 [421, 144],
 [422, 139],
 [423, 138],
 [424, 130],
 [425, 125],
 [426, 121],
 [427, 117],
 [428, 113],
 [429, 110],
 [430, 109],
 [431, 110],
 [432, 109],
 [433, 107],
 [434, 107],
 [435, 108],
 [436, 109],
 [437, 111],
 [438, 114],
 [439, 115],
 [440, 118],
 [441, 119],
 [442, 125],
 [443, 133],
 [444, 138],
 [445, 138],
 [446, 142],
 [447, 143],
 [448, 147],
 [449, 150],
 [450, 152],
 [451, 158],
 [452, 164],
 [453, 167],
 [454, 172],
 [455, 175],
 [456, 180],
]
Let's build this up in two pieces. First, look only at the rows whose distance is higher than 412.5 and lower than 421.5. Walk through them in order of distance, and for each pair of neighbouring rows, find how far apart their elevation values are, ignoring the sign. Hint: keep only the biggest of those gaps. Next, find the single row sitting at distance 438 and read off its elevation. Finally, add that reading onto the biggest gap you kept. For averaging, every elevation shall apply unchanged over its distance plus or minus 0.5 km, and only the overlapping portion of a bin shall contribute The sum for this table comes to 123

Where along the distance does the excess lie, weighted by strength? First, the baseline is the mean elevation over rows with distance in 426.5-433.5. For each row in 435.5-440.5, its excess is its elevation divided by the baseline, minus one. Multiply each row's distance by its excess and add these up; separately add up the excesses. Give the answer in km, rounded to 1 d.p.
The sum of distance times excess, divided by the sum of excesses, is 439.6 km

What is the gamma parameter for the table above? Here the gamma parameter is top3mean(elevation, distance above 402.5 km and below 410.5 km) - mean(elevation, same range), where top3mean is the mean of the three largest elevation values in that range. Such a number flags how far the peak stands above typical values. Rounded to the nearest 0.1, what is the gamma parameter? 4.7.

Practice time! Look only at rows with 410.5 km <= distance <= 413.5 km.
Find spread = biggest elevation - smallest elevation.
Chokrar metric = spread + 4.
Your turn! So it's 10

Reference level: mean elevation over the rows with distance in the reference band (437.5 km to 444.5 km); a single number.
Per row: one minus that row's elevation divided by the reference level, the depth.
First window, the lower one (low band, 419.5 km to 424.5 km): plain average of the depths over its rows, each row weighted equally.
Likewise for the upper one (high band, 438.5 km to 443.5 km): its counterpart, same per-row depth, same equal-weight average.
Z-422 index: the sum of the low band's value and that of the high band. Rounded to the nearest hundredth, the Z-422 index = -0.12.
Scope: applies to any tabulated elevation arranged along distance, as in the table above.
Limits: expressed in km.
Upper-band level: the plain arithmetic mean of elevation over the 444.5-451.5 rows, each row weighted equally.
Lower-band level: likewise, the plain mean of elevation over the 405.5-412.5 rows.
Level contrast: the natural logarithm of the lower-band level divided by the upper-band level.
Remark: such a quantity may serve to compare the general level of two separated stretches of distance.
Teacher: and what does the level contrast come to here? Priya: 0.3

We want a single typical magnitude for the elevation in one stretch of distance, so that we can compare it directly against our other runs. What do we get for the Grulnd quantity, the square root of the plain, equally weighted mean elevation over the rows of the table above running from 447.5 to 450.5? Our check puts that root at 12.2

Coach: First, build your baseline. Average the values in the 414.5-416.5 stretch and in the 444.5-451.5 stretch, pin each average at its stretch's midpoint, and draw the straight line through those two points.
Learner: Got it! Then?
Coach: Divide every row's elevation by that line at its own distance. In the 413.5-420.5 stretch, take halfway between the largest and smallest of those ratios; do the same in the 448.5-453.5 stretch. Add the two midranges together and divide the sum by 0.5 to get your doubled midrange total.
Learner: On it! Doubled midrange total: 4.09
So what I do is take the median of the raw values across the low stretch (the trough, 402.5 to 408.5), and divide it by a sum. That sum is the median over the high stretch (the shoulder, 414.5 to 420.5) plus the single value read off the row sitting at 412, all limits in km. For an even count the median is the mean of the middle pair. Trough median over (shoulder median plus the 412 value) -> 0.58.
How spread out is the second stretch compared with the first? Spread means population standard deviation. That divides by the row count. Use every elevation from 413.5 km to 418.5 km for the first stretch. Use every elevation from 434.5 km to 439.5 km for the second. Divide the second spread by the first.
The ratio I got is 0.4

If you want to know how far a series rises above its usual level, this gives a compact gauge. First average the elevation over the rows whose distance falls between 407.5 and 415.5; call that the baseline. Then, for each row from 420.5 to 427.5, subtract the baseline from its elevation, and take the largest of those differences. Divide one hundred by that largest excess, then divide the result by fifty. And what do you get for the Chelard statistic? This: -0.049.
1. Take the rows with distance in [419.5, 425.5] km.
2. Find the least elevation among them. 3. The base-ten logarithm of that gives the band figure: 2.10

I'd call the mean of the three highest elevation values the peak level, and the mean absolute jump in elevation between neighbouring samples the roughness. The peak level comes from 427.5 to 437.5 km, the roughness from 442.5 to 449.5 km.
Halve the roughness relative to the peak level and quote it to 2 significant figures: 0.013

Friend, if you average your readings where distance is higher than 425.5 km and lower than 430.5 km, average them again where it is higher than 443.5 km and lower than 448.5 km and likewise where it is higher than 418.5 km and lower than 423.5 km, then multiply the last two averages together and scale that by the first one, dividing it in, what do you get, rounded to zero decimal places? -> 179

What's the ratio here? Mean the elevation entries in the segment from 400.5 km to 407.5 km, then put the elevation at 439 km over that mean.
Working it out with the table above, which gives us 0.57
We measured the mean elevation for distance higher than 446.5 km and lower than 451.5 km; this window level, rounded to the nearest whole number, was 150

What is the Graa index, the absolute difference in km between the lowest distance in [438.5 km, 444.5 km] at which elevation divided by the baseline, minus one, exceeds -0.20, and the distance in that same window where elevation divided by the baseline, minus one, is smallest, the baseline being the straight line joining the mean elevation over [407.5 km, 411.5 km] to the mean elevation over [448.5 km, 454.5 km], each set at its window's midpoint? 5 km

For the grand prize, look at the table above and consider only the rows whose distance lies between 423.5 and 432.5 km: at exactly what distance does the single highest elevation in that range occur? 424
